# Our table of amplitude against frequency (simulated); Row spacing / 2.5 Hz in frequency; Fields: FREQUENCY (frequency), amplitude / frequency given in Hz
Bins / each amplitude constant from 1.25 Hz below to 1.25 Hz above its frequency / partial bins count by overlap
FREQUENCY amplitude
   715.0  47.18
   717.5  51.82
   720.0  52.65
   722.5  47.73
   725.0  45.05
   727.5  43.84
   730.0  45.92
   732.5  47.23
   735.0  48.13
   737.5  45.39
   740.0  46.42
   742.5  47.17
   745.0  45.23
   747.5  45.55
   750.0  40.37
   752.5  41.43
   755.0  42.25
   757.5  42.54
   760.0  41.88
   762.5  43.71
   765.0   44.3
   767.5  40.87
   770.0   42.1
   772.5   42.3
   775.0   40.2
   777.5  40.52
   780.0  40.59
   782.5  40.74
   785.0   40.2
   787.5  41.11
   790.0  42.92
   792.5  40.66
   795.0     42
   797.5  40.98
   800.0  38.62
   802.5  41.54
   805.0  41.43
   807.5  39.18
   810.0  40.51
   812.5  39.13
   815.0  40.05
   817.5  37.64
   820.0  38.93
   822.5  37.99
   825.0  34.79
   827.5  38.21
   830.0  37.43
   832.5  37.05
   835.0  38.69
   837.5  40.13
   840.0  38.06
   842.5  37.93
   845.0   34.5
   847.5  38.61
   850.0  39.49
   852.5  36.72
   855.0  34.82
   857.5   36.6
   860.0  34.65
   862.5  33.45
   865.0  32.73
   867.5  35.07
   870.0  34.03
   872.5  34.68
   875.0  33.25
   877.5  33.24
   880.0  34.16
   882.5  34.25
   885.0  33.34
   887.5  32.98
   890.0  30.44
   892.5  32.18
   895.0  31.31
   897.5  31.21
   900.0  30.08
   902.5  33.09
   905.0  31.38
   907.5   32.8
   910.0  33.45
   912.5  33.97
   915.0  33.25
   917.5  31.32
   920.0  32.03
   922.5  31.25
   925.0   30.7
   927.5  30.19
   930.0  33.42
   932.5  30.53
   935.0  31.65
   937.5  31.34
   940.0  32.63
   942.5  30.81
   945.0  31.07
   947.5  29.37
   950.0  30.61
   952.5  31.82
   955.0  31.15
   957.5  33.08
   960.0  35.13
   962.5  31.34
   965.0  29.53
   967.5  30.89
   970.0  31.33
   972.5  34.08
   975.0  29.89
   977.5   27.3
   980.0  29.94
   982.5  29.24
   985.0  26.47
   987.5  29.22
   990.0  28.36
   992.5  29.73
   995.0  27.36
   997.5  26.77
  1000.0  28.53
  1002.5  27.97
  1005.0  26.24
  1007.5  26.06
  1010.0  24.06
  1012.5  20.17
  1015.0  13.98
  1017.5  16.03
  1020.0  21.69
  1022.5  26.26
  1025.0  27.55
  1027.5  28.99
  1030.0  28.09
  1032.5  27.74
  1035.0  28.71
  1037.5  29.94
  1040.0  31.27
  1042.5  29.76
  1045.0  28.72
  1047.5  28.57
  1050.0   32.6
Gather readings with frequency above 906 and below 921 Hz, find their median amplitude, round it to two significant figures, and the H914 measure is 33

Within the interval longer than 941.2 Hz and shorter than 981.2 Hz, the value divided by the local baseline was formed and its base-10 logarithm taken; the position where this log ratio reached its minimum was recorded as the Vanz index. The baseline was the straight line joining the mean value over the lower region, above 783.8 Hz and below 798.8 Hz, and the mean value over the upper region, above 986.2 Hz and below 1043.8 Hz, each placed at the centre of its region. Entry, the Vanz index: 977.5 Hz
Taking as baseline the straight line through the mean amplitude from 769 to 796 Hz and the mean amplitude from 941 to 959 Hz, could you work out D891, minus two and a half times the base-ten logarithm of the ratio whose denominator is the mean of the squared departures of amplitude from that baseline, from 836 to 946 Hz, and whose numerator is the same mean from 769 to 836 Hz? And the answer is 1.0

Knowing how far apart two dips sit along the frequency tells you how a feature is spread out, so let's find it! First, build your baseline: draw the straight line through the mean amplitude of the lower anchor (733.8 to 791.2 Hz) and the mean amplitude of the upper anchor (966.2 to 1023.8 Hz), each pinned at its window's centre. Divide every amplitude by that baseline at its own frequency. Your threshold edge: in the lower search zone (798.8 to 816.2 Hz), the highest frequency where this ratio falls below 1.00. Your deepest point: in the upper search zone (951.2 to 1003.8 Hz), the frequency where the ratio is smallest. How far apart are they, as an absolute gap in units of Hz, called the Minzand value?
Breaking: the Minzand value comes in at 172.5 Hz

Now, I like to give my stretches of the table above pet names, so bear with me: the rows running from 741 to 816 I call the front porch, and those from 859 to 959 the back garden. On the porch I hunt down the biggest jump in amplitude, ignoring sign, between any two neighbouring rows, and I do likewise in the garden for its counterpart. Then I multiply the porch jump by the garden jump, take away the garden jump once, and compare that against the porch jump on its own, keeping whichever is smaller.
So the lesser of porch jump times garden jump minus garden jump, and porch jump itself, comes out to 5.2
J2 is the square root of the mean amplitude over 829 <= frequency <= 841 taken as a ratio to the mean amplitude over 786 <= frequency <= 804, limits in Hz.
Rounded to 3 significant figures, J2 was 0.965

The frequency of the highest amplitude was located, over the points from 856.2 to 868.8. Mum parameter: 857.5 Hz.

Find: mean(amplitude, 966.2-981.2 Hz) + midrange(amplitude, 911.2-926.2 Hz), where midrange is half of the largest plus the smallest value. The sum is 63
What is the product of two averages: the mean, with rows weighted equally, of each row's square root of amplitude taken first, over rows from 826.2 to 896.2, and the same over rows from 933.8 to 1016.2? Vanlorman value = 31.9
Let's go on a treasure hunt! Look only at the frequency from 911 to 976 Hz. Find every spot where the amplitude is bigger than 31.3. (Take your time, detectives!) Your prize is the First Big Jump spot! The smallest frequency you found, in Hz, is 912.5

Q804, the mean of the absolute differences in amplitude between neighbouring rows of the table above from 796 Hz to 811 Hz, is 1.8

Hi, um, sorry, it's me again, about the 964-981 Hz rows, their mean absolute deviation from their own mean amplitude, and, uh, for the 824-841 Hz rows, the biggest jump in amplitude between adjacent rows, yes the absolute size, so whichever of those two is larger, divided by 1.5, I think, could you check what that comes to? 2.28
